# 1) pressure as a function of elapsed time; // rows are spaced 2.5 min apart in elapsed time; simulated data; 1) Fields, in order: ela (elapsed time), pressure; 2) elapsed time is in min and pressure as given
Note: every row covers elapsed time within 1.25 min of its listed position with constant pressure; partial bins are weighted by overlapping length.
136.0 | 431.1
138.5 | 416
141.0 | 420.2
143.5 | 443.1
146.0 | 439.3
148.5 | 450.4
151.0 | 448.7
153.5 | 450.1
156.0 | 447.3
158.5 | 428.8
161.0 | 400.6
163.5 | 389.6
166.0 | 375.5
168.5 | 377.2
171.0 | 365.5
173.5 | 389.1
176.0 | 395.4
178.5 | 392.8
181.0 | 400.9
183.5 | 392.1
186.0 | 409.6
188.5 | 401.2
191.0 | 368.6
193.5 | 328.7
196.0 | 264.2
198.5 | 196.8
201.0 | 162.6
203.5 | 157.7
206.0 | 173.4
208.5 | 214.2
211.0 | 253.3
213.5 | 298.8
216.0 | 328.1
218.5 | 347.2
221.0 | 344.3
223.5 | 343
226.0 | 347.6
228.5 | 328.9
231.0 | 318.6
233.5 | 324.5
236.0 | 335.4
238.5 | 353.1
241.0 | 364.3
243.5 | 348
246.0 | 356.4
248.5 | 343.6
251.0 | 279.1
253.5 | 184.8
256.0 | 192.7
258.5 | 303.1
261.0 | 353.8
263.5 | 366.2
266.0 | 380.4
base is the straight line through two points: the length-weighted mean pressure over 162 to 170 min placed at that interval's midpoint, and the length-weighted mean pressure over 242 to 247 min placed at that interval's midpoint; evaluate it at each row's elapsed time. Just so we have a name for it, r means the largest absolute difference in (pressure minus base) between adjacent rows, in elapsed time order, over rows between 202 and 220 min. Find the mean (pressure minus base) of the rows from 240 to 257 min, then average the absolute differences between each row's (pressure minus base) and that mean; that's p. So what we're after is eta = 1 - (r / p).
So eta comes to 0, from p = 64.2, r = 46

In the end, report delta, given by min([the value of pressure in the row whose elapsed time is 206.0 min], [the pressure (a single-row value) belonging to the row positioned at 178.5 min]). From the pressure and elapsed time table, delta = 173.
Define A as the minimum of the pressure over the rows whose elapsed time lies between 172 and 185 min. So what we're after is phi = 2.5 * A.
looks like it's 973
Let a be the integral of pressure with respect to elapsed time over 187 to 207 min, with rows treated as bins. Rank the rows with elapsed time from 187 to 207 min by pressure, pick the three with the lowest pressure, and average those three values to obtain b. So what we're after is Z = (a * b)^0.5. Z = 924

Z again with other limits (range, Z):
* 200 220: 896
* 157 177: 1707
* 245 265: 1142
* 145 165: 1872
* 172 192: 1737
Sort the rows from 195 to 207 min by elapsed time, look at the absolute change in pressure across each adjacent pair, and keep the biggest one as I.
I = 67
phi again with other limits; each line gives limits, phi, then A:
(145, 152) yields 1098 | 439.3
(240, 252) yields 698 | 279.1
